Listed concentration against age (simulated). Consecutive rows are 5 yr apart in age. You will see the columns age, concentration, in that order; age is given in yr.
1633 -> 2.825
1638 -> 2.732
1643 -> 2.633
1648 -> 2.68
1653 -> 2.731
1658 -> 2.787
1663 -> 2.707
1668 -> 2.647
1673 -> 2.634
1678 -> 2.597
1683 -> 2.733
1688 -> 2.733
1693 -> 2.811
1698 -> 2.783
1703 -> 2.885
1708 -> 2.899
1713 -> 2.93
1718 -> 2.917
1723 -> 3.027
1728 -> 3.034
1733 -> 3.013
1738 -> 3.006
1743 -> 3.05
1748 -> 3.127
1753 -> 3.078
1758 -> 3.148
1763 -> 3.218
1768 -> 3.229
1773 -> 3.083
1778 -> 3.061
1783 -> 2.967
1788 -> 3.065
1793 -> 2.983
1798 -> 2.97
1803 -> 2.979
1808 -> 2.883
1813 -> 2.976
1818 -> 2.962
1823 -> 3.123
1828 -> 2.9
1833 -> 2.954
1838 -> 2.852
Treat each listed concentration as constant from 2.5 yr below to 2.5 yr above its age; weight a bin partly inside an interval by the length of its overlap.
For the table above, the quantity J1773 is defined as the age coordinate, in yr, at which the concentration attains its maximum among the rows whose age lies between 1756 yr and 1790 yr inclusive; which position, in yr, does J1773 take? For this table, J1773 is 1768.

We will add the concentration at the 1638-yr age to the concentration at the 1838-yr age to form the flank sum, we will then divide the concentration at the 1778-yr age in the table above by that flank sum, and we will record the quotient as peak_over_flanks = 0.55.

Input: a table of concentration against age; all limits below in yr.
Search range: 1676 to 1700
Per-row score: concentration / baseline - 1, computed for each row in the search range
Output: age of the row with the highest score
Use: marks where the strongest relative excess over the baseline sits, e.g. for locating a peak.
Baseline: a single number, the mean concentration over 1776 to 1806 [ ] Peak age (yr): 1693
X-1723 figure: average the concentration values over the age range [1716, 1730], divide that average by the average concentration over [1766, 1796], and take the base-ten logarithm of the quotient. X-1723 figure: -0.01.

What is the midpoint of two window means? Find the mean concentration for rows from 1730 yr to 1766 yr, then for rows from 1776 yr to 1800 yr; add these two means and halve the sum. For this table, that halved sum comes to 3.05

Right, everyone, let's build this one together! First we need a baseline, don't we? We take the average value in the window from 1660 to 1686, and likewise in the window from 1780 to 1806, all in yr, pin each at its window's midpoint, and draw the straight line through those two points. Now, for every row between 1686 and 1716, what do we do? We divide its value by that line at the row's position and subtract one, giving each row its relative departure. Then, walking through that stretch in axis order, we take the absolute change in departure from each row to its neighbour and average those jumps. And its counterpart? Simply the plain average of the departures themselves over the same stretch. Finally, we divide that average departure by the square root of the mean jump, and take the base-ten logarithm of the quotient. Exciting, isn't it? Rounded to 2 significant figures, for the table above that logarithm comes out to -0.53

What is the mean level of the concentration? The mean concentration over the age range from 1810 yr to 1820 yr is 2.97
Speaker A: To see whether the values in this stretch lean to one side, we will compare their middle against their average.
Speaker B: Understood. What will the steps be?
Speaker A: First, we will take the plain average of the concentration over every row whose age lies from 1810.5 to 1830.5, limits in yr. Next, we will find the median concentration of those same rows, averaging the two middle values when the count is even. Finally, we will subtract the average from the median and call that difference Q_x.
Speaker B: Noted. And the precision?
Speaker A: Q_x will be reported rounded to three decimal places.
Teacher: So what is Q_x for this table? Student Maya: -0.021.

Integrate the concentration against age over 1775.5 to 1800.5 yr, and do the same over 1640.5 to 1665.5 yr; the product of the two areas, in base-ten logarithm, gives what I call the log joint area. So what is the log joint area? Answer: 3.71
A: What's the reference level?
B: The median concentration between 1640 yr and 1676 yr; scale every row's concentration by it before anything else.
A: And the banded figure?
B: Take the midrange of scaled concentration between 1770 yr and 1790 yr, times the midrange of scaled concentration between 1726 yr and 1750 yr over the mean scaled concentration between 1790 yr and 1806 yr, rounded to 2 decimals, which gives 1.16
